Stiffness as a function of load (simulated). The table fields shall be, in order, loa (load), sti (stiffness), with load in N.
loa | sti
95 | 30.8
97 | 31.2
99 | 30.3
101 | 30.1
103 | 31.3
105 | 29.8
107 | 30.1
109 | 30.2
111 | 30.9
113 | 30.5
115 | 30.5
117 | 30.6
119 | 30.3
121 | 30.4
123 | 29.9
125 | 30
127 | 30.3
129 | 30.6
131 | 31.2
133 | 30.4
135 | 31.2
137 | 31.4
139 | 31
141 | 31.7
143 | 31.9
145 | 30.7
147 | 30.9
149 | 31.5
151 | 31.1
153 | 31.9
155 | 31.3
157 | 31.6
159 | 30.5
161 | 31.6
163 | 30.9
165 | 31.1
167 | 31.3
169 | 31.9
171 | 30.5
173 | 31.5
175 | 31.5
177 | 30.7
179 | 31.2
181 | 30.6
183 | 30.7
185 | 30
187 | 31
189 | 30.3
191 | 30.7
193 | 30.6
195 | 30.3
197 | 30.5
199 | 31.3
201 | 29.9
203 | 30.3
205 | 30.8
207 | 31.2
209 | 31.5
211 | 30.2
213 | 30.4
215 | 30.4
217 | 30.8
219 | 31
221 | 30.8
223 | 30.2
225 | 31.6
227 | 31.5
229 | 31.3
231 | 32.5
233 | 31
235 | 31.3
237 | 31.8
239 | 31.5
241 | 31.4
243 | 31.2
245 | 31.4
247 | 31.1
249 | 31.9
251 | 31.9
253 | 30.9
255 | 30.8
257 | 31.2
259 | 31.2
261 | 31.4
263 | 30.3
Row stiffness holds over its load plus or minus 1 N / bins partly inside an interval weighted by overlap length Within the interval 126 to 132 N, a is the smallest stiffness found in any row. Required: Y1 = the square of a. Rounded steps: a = 30.3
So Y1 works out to 918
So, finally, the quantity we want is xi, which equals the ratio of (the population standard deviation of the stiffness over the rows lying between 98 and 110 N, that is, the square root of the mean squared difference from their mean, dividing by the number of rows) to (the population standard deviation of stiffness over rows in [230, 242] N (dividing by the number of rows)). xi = 1.00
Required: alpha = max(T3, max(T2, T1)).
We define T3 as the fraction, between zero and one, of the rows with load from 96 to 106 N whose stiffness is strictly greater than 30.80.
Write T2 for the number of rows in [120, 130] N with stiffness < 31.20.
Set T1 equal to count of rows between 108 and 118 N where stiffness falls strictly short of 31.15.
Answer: 5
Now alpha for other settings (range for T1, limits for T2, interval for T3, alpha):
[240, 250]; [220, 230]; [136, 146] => 2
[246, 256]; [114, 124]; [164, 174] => 5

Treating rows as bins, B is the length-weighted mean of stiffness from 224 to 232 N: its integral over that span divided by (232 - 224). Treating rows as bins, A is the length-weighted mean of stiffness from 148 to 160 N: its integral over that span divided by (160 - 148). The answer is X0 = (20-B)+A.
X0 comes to 19.6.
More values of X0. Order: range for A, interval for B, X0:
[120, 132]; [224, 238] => 18.8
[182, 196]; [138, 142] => 19.2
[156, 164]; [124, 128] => 21.0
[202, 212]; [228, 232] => 18.9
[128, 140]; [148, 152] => 19.7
